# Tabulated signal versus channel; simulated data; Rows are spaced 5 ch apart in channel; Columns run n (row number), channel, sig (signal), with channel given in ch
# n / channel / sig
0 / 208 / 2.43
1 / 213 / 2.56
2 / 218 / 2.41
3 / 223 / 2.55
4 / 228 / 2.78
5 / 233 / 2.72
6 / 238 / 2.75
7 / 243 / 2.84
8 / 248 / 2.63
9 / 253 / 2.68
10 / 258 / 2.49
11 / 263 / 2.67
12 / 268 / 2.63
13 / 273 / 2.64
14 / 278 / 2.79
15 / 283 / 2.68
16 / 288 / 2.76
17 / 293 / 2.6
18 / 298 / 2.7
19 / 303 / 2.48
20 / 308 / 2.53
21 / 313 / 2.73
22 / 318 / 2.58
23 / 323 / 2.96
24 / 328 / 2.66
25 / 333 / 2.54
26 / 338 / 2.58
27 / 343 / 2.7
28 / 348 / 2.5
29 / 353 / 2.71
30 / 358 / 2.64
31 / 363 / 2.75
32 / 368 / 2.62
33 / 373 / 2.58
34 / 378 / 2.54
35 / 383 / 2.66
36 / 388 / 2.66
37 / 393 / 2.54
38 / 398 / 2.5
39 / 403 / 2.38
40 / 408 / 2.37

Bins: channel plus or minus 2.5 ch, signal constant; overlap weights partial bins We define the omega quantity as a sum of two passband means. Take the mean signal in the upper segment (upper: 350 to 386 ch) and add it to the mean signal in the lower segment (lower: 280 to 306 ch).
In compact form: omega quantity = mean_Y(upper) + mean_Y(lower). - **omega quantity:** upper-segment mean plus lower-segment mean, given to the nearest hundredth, 5.29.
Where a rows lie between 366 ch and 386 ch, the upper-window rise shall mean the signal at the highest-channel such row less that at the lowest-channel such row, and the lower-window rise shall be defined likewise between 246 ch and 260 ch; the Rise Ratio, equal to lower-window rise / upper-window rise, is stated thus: -3.5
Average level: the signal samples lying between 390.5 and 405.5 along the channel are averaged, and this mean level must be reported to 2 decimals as 2.47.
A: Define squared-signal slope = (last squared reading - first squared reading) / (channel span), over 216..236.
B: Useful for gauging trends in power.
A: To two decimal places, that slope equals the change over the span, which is 0.11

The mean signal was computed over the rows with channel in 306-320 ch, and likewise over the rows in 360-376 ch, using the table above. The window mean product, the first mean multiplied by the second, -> 6.93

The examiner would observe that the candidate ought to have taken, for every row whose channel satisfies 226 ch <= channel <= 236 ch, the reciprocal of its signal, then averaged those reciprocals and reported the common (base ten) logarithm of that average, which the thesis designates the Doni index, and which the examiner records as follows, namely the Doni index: -0.439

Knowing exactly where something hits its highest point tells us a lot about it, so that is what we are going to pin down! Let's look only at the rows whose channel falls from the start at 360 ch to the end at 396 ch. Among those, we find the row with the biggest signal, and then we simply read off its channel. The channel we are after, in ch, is 363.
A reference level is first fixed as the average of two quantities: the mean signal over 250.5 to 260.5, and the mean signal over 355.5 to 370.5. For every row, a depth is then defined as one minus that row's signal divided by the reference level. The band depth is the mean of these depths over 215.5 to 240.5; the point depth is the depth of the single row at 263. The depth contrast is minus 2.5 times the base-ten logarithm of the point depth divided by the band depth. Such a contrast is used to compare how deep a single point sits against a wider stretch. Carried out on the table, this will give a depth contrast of -1.2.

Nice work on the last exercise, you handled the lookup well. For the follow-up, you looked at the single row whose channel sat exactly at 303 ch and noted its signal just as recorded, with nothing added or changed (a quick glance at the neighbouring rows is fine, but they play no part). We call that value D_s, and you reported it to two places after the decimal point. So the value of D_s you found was 2.48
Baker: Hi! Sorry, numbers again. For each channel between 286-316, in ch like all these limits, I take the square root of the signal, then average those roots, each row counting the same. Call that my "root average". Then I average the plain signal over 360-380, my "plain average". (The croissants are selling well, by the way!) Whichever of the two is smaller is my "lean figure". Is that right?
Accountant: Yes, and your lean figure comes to 1.622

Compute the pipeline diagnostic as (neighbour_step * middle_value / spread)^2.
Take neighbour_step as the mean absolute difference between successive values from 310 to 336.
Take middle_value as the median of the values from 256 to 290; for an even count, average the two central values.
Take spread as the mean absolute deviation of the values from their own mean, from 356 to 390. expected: 176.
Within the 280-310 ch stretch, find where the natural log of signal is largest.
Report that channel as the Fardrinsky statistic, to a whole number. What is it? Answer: 288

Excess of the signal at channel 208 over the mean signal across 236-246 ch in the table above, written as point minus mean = -0.36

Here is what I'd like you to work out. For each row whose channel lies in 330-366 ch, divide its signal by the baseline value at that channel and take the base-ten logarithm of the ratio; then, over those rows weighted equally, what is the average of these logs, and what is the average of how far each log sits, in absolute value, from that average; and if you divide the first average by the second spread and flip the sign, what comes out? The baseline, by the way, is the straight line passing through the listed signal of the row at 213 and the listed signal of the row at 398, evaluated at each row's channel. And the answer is -1.4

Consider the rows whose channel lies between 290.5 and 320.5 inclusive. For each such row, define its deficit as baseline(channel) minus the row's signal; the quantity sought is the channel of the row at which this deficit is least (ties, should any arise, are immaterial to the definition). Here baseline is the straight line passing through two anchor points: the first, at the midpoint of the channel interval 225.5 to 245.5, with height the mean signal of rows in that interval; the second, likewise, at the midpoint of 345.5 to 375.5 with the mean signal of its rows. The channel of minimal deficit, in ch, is 313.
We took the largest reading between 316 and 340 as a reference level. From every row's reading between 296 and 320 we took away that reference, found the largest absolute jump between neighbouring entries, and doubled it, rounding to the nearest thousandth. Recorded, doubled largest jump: 0.440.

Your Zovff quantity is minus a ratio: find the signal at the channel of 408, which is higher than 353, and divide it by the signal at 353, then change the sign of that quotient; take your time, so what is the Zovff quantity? -0.87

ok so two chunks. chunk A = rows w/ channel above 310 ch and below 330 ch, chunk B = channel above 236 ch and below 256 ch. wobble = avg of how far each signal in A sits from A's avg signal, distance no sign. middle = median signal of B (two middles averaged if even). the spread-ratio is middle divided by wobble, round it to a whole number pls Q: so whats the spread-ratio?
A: 24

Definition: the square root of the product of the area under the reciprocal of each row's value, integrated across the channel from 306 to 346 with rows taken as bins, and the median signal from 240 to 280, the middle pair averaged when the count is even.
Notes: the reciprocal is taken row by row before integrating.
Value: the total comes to 6.33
